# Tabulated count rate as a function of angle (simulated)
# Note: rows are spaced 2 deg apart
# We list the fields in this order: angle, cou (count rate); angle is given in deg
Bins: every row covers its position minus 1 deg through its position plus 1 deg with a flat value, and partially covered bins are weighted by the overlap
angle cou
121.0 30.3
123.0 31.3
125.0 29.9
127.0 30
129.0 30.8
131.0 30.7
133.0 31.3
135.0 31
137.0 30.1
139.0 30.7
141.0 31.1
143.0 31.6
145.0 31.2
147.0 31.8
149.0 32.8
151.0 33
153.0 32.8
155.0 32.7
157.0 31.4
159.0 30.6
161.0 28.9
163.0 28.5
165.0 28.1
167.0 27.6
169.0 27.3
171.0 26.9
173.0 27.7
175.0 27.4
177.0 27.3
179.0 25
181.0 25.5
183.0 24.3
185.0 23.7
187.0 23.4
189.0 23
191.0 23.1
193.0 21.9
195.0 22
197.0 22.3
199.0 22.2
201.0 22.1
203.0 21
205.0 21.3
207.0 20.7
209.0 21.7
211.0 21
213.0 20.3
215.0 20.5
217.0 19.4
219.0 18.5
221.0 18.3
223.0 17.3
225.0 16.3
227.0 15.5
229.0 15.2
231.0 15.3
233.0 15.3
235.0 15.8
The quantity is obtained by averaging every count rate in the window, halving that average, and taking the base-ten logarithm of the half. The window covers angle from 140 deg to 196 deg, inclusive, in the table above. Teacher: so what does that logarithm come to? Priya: 1.14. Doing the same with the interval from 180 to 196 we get 1.07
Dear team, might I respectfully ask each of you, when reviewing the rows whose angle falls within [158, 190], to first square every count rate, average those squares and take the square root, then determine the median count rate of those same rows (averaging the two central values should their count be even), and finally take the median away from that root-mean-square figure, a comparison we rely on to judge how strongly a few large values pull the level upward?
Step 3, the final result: -0.6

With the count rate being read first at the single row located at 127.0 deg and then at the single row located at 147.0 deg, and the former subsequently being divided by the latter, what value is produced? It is 0.94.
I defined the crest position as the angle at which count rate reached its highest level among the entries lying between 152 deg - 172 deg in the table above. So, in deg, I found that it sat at 153.0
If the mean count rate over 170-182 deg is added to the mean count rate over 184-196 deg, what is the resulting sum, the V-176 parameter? 49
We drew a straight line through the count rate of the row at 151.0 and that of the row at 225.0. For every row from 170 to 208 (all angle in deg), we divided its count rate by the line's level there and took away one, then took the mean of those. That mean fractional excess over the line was -0.027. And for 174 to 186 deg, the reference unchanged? -0.035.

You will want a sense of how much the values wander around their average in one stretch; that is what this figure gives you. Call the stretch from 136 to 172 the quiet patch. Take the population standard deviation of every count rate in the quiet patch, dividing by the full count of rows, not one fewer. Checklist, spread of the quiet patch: 2.0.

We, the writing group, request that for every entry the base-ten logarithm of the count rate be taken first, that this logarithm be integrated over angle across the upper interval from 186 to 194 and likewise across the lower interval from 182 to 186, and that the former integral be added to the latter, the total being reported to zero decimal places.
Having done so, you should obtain 16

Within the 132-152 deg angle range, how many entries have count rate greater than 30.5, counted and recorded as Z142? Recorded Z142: 9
